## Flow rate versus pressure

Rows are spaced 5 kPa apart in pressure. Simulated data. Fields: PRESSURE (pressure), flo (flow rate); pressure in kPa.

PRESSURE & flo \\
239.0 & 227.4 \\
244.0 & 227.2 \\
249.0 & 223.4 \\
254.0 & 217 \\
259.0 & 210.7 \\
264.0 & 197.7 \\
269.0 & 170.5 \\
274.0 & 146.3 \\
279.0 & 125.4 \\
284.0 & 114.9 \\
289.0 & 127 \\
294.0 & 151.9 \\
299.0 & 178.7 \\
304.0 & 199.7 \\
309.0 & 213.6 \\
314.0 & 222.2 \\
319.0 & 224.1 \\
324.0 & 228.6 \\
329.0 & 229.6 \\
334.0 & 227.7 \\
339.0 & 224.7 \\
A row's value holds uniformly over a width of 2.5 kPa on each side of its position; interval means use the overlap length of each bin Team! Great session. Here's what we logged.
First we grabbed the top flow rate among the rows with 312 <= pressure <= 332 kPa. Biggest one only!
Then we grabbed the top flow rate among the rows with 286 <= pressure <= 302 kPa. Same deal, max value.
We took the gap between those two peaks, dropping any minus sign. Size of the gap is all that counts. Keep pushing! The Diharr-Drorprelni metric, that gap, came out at 51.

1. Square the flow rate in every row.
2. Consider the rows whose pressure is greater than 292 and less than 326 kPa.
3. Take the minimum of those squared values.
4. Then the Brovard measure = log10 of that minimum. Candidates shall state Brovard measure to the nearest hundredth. 4.36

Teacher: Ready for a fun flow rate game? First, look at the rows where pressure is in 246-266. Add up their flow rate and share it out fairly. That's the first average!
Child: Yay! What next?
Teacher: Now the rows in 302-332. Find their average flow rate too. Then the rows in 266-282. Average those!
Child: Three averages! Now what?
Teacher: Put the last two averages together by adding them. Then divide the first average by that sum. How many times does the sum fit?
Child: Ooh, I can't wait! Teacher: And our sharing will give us 0.58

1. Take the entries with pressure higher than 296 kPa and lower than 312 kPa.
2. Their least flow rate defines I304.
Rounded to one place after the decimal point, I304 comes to 178.7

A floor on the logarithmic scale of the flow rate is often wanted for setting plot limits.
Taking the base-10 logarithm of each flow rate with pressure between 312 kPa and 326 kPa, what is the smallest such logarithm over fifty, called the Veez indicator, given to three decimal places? 0.047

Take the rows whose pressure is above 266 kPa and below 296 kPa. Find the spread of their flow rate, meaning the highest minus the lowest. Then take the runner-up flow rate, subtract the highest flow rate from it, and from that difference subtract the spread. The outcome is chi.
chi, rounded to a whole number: -74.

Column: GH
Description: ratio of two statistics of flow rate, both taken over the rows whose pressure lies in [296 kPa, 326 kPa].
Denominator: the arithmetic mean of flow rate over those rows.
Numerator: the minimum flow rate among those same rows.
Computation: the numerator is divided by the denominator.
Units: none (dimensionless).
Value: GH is 0.85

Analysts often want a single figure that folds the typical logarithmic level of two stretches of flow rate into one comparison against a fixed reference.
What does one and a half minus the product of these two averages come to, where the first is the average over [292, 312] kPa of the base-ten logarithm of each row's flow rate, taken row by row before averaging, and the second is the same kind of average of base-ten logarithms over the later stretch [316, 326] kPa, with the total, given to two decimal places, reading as -3.84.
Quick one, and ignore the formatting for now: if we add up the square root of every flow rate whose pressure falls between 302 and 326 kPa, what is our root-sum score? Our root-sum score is 74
